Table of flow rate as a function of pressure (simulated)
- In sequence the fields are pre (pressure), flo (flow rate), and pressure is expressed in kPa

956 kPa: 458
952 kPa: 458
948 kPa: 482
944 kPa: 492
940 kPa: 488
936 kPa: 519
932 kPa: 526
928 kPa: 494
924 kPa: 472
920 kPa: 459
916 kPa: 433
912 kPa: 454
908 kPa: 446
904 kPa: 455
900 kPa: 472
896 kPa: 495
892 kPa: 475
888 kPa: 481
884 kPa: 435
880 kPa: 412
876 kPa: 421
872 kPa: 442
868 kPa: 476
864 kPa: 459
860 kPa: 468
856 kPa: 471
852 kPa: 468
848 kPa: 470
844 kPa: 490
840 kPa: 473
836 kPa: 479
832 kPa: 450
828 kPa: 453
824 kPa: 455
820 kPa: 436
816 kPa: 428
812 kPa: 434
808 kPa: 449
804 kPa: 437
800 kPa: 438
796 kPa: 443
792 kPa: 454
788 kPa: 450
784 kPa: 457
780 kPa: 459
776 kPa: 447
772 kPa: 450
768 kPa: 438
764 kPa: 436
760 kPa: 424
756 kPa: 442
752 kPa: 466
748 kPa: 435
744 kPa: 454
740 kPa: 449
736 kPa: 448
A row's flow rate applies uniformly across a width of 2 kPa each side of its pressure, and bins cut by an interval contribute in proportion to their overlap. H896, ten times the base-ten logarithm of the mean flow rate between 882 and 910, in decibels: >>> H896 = 26.7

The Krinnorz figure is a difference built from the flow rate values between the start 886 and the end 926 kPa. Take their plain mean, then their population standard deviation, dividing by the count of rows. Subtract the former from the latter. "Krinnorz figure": -447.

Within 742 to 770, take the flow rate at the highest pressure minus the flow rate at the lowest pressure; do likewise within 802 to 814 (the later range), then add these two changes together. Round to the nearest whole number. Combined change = -19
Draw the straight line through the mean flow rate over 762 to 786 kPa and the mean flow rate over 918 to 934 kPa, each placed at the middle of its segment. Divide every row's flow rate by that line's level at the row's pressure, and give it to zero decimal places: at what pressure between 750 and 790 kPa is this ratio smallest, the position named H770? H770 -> 760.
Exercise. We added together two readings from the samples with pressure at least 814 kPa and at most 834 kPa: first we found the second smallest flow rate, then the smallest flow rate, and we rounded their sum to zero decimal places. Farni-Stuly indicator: 864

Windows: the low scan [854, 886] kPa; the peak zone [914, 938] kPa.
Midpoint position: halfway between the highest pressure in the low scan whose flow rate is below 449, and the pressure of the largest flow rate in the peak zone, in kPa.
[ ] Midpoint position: 908 kPa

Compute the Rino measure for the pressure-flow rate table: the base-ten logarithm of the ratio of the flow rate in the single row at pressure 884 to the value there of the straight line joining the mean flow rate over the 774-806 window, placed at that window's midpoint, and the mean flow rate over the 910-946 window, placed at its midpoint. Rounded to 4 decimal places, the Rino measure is -0.0346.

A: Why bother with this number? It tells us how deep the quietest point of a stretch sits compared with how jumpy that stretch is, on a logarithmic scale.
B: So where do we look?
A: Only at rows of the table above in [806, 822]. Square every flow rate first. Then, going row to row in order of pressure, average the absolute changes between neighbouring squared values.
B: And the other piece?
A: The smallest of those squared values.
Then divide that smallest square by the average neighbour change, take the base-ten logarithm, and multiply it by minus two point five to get -3.3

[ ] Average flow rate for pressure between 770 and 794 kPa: 453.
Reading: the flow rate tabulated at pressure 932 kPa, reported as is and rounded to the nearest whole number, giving 526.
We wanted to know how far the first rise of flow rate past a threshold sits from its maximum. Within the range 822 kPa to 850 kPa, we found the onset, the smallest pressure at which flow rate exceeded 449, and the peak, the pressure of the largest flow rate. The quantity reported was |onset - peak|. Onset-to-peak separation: 20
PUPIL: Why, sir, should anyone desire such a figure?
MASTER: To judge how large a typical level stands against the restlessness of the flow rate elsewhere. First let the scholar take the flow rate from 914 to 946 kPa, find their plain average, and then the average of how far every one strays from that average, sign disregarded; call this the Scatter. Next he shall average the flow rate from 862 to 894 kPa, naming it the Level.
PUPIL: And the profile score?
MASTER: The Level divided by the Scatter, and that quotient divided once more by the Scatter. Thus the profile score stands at 0.85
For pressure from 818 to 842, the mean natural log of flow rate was 6.13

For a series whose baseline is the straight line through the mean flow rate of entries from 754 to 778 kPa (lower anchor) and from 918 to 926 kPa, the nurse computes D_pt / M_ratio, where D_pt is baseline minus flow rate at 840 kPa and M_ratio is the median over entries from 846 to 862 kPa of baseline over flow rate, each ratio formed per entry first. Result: -22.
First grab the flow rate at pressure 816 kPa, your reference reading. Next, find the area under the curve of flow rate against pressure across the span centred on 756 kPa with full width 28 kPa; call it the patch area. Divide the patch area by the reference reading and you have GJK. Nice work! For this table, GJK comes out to 28.9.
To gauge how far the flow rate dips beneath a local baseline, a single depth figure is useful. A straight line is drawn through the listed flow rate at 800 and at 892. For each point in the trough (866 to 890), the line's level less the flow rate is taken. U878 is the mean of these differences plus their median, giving 56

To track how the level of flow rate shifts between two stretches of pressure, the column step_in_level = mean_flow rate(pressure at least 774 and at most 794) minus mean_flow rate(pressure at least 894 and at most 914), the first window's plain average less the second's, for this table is -11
